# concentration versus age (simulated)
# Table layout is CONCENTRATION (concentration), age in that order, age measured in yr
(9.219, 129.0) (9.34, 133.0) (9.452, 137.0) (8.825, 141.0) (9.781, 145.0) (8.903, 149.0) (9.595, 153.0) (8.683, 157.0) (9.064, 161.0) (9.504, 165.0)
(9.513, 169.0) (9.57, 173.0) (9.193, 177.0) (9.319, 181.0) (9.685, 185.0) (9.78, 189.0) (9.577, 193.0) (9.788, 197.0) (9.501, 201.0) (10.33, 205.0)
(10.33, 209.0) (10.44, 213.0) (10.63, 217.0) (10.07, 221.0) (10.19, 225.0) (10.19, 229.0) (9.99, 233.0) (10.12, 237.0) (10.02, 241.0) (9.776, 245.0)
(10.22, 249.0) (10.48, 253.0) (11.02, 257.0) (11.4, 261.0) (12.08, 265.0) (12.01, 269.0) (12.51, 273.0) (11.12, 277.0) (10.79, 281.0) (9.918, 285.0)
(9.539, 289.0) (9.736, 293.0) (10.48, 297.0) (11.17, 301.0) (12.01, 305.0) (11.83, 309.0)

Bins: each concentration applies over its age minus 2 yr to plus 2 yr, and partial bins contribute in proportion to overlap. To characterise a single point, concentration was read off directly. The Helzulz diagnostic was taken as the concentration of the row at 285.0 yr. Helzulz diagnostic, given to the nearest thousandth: 9.918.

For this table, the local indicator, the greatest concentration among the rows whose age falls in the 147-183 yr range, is 9.595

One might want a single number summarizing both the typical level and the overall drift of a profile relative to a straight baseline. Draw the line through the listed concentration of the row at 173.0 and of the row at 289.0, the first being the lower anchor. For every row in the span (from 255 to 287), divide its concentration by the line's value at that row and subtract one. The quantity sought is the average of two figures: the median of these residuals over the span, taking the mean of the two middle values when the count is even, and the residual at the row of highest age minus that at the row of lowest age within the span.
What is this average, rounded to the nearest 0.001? 0.033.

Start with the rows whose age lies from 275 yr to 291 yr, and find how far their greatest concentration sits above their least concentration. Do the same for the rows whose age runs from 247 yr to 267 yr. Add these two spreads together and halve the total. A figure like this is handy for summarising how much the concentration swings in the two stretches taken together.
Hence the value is 1.7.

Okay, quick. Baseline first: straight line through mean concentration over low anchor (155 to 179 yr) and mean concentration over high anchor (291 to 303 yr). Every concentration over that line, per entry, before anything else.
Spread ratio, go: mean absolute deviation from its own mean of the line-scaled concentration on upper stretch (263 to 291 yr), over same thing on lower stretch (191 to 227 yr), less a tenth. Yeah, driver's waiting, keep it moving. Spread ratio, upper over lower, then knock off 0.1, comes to 3.1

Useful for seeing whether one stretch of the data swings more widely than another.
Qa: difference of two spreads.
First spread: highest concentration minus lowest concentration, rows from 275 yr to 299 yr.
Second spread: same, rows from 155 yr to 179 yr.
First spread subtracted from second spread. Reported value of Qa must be -0.69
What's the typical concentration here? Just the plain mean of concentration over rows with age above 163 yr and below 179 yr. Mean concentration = 9.4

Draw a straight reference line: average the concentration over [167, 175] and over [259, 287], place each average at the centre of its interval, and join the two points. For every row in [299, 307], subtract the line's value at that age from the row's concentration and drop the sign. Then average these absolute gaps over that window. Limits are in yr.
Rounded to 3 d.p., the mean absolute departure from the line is 0.383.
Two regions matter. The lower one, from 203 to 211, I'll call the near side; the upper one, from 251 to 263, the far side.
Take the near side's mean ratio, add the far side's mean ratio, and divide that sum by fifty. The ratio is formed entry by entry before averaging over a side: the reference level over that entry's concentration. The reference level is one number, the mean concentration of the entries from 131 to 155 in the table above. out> 0.0350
